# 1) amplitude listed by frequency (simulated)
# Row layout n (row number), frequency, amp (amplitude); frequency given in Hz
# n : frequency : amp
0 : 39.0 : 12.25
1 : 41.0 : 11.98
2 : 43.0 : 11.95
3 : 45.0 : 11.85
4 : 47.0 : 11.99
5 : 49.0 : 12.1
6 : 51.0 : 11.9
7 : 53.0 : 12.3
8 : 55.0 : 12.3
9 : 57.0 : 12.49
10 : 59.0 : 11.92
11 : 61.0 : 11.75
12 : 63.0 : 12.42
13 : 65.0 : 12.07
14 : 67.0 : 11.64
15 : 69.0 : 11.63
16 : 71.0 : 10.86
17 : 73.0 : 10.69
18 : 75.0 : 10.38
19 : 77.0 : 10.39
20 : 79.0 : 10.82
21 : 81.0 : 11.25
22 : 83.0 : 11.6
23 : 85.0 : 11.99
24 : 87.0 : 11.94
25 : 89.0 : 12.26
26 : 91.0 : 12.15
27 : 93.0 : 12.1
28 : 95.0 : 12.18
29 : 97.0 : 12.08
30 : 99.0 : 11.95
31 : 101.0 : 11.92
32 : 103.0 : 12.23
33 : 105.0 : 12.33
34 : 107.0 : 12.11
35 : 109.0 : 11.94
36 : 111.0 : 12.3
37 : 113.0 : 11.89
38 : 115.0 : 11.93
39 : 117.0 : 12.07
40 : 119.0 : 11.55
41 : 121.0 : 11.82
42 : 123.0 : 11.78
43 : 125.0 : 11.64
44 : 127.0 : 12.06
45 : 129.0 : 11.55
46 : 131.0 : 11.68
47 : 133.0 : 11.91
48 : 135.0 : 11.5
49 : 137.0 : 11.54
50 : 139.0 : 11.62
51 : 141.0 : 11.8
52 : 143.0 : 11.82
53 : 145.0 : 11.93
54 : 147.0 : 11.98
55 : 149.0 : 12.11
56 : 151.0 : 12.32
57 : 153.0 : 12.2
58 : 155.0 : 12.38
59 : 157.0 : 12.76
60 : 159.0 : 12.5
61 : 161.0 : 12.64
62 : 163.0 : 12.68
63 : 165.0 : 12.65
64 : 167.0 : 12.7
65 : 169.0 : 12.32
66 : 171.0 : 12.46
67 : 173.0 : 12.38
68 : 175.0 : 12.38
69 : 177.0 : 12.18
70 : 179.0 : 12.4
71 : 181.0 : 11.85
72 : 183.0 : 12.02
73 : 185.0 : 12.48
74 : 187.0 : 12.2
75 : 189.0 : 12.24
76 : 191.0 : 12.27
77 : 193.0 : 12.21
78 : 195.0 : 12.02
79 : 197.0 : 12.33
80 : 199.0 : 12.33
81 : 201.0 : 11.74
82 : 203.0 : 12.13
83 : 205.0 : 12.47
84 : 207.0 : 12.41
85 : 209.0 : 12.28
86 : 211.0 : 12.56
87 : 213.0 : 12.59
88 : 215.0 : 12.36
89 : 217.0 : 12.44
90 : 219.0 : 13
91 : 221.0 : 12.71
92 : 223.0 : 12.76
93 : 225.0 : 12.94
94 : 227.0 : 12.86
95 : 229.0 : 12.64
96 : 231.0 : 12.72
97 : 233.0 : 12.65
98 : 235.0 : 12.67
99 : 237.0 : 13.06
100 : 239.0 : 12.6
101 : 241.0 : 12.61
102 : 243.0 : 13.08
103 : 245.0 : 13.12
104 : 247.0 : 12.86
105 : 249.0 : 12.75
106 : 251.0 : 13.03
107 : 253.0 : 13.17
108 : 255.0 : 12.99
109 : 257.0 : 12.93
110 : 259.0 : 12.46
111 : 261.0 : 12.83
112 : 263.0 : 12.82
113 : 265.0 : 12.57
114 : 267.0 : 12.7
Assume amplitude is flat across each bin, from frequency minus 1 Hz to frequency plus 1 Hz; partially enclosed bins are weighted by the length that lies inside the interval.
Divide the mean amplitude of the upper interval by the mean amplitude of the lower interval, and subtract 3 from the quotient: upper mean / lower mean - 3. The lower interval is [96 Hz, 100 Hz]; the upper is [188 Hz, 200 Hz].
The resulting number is -1.98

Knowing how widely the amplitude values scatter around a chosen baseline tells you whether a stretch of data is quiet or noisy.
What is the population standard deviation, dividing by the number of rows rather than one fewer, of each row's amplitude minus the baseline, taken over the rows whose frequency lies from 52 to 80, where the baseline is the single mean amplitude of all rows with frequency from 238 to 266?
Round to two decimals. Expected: 0.74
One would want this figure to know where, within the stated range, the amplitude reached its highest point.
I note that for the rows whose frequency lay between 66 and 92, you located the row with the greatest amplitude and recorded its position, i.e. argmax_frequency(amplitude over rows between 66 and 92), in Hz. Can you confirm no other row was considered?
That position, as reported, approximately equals 89.0 Hz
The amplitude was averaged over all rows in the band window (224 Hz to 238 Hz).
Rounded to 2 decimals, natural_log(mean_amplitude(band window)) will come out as 2.55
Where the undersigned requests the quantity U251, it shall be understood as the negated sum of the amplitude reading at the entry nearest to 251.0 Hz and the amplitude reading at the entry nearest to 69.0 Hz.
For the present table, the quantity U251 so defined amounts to -24.7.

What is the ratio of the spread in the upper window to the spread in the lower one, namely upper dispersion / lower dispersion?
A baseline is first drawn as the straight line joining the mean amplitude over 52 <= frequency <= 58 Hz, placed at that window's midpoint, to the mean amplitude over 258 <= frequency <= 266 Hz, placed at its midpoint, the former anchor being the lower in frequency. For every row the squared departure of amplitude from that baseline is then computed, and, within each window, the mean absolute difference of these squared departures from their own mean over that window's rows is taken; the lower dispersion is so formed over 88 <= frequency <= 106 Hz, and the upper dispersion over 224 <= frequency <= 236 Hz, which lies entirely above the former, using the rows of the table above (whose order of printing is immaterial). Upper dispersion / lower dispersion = 0.52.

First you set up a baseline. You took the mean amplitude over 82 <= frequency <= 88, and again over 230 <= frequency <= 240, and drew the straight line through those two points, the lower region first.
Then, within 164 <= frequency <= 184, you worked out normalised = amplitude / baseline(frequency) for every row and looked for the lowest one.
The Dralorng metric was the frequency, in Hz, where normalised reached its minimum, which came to 181.0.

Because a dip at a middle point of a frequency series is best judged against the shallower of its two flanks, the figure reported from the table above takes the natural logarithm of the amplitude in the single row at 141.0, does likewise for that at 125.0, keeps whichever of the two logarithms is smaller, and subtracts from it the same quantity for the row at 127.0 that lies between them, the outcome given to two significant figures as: -0.035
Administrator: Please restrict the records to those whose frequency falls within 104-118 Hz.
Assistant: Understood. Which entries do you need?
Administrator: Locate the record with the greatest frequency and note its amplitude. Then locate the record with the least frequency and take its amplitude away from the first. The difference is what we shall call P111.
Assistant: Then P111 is -0.3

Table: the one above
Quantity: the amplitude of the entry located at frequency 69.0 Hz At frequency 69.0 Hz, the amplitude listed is 11.63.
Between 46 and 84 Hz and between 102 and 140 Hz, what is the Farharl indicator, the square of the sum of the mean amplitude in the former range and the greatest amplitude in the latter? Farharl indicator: 573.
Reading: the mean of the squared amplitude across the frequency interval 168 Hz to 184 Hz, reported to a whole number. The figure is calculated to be 150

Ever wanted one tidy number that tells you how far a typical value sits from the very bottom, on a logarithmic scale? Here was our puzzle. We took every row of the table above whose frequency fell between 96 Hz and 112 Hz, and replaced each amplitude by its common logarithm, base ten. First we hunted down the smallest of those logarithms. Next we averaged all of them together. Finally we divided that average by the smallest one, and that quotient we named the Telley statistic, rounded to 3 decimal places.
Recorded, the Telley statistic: 1.006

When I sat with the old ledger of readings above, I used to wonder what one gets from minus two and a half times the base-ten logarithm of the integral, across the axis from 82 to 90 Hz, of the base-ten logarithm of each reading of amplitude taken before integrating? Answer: -2.338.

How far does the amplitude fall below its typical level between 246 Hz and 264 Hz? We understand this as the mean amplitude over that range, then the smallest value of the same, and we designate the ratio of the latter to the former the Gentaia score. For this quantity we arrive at 0.968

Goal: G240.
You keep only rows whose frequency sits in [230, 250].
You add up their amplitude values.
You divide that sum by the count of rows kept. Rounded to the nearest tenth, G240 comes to 12.8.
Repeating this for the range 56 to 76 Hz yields 11.6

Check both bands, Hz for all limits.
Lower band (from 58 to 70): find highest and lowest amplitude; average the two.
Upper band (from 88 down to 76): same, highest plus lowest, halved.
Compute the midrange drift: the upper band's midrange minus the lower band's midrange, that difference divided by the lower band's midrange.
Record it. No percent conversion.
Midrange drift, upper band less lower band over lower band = -0.07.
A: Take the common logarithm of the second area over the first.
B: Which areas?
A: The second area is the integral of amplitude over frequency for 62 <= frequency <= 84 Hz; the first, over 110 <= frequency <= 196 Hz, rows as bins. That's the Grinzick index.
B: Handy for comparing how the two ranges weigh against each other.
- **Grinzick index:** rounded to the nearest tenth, -0.6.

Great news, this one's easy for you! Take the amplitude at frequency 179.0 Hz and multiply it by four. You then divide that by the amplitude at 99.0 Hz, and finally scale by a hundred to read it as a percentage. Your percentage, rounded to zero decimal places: 415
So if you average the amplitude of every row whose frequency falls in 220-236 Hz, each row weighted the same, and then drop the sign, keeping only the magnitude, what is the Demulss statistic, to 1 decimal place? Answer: 12.7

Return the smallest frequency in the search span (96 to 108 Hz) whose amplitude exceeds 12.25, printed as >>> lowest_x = 105.0 Hz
